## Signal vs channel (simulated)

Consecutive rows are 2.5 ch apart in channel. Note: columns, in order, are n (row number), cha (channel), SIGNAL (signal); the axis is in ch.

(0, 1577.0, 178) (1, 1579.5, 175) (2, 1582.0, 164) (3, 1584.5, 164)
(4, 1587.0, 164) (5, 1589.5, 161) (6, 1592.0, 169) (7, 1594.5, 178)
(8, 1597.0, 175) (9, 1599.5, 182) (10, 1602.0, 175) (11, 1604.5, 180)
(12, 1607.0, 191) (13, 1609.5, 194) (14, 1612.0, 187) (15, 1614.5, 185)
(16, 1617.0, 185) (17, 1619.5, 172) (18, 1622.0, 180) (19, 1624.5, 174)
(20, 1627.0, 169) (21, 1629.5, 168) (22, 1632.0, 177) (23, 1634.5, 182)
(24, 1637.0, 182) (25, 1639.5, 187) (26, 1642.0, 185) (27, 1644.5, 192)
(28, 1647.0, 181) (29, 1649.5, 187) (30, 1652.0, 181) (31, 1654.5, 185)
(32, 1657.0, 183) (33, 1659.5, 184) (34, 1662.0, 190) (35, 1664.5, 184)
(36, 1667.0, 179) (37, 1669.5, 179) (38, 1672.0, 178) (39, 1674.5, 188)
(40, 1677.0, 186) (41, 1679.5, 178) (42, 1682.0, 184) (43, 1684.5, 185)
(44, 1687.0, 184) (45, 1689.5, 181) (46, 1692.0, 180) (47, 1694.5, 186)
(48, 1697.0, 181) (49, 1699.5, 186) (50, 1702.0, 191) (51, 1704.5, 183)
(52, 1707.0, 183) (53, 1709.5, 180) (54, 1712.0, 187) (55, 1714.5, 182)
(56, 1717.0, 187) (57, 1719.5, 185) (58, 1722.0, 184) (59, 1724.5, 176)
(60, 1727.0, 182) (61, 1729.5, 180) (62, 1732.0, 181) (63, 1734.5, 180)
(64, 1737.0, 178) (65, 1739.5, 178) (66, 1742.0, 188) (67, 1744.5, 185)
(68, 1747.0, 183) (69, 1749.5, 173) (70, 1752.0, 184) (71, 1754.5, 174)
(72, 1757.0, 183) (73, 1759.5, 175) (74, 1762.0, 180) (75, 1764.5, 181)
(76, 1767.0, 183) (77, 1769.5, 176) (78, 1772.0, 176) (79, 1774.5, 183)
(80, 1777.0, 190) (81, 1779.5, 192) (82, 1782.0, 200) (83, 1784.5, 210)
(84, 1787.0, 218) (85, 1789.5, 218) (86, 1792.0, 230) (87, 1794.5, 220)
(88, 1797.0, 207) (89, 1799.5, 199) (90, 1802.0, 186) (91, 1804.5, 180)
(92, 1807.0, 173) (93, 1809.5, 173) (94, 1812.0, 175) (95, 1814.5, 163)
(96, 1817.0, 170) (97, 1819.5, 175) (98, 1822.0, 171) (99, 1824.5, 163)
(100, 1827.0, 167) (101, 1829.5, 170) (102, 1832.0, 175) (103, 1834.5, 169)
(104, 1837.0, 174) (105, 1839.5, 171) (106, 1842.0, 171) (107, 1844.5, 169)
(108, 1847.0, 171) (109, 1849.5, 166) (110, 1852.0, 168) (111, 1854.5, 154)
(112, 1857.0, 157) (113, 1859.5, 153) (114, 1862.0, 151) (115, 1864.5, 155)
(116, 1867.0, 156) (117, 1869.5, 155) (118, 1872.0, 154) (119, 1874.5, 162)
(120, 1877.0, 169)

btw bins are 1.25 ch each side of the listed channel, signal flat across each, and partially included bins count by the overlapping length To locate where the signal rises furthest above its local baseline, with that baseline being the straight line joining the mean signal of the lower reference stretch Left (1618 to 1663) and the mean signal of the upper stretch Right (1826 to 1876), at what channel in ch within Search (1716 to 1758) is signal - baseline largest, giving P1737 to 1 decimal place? 1742.0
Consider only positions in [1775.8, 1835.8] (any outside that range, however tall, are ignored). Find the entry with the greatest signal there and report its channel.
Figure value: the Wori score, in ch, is 1792.0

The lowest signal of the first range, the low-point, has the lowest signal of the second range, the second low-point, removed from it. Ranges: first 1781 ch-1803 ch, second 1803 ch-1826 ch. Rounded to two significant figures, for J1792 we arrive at 23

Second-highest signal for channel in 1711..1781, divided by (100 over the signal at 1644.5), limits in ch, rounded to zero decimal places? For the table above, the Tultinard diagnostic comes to 365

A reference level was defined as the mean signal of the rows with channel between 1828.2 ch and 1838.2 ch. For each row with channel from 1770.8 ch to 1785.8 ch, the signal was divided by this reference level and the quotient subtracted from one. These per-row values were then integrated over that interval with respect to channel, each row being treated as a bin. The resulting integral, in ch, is -1.7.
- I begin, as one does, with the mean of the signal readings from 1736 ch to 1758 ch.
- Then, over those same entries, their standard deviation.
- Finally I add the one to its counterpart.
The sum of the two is 186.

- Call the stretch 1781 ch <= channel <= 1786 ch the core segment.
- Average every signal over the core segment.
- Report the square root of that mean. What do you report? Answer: 14.3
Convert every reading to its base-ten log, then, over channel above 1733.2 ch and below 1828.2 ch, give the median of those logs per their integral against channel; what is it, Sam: 0.01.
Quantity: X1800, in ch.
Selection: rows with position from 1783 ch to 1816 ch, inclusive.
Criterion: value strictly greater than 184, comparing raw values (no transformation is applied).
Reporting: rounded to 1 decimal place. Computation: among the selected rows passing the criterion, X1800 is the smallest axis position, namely 1784.5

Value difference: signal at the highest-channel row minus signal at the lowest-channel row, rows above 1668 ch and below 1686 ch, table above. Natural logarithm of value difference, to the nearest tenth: 1.8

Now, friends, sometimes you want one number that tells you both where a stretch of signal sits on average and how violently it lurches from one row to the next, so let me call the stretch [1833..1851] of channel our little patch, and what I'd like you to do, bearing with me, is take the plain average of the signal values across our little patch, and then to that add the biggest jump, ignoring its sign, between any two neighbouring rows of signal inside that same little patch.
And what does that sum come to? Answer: 175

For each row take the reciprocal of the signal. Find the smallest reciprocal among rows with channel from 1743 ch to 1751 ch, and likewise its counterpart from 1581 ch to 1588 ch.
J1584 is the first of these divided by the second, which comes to 0.89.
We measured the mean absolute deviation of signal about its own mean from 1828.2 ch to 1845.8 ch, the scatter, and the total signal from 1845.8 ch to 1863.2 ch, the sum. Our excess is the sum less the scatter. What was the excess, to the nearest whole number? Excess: 1118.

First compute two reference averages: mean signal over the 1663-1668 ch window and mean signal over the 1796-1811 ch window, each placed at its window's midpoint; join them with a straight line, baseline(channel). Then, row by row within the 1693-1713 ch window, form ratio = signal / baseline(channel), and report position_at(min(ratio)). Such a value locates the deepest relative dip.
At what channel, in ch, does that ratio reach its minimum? 1709.5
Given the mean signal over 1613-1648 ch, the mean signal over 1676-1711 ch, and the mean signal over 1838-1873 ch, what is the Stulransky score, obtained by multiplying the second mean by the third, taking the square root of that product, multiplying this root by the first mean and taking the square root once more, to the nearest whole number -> 176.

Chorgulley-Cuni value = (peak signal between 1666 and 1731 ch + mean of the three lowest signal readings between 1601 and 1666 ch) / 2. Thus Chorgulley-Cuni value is 180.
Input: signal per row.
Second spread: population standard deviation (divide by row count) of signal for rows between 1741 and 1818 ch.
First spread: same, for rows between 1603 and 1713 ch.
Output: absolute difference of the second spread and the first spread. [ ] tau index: 11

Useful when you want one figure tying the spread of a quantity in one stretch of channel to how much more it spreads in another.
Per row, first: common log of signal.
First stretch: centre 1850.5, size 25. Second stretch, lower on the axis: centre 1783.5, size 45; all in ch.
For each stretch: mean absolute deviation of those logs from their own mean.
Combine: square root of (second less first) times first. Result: 0.016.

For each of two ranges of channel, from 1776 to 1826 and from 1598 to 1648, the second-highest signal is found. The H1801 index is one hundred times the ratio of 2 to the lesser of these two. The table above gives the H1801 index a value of 1.04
